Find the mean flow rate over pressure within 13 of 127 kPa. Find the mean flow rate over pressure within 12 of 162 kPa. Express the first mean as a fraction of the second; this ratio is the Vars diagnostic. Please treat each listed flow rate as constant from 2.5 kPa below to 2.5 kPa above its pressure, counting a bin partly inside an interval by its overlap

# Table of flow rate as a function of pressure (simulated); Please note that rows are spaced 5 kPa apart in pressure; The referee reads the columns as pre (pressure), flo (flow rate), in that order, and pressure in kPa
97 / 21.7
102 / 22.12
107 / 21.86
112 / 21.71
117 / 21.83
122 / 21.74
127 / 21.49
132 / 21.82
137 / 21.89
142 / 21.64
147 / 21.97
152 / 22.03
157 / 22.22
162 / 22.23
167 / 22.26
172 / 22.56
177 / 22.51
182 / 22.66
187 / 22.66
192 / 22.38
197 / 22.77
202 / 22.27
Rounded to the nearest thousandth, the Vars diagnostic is 0.977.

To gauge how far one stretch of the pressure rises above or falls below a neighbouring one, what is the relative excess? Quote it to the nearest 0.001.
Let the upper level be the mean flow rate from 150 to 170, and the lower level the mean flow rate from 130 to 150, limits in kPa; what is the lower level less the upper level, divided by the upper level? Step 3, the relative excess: -0.016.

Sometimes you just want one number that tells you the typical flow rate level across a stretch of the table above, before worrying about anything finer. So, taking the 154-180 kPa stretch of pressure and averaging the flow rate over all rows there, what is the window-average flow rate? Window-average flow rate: 22.4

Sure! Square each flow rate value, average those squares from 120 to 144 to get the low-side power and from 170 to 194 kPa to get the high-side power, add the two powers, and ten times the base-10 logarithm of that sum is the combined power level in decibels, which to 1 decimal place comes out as 29.9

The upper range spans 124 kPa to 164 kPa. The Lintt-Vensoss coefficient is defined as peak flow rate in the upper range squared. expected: 494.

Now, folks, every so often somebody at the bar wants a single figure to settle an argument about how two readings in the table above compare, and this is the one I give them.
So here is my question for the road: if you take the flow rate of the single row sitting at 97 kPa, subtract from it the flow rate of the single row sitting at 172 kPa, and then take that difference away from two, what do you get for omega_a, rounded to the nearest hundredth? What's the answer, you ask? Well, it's 2.86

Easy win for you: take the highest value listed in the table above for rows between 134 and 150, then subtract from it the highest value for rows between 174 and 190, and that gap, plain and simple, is -0.7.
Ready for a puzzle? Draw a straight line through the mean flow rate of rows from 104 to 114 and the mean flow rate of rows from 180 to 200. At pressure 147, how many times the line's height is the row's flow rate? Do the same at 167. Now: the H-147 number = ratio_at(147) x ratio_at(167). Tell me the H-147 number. 0.99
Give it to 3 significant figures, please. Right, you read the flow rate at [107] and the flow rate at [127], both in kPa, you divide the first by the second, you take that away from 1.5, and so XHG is 0.483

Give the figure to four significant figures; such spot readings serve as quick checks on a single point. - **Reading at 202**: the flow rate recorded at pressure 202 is 22.27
